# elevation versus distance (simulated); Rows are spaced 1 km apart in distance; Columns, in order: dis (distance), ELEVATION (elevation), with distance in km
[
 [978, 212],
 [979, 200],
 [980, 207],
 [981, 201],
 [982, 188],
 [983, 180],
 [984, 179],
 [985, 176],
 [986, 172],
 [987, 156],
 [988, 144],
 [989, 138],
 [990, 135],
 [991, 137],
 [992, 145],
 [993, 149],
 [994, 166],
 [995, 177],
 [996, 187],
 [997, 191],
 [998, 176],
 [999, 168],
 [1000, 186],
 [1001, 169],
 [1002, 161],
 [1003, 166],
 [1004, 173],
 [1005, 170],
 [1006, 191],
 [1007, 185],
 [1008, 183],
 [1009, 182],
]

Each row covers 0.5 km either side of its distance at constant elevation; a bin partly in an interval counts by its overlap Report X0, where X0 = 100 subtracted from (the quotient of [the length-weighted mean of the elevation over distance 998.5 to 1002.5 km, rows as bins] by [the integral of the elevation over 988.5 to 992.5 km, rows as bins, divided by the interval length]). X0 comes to -98.77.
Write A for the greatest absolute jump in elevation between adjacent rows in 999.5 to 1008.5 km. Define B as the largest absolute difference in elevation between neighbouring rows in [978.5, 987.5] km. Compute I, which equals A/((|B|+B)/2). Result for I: 1.3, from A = 21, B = 16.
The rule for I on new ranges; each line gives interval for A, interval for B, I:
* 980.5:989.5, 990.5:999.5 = 0.9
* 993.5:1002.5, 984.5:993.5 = 1.1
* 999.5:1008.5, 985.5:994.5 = 1.2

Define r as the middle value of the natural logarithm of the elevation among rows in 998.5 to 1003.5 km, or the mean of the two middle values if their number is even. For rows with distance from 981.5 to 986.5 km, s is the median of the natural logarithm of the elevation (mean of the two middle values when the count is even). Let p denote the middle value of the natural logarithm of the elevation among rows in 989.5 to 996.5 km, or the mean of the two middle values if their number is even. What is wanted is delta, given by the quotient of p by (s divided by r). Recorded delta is 4.94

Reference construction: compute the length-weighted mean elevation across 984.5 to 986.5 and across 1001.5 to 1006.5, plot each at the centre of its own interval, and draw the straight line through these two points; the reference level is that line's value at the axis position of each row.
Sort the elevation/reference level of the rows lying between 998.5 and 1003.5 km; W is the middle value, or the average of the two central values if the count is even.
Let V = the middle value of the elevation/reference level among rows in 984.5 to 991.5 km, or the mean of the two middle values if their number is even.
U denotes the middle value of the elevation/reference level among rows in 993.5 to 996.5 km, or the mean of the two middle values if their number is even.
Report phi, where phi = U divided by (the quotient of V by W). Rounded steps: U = 1.02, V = 0.83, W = 0.97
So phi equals 1.2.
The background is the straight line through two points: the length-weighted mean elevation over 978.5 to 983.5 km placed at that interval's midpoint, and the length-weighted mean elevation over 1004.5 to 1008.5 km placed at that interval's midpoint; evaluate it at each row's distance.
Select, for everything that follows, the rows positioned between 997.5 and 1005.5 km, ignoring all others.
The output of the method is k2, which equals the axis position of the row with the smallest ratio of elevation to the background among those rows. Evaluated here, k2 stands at 1002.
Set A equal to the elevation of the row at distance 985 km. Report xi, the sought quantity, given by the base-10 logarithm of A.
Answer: 2.25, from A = 176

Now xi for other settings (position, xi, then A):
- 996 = 2.27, 187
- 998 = 2.25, 176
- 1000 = 2.27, 186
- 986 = 2.24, 172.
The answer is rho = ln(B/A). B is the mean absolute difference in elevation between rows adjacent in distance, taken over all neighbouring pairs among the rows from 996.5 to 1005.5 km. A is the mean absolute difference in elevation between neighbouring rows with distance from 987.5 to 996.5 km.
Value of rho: 0.28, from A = 7.6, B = 10.1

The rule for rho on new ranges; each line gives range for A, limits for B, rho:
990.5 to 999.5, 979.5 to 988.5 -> -0.20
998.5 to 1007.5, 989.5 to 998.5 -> -0.18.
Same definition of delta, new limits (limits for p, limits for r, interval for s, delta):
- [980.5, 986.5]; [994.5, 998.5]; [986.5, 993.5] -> 5.43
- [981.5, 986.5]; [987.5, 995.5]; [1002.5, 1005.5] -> 5.02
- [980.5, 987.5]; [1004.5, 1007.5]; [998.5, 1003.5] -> 5.28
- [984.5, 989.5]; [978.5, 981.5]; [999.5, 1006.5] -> 5.21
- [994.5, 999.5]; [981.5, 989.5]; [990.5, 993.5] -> 5.37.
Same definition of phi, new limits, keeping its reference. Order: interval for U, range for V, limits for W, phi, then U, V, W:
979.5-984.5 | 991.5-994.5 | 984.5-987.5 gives 1.2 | 1.08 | 0.86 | 0.99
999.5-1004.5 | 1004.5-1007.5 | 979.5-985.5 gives 1.0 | 0.98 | 1.08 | 1.06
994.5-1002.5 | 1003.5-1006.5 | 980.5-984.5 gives 1.1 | 1.02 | 1.00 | 1.06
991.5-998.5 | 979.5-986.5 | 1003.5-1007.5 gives 1.0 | 1.02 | 1.03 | 1.04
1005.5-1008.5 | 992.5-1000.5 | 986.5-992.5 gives 0.9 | 1.08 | 1.02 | 0.81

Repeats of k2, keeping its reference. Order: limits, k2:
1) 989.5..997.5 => 990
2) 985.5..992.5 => 990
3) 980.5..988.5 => 988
